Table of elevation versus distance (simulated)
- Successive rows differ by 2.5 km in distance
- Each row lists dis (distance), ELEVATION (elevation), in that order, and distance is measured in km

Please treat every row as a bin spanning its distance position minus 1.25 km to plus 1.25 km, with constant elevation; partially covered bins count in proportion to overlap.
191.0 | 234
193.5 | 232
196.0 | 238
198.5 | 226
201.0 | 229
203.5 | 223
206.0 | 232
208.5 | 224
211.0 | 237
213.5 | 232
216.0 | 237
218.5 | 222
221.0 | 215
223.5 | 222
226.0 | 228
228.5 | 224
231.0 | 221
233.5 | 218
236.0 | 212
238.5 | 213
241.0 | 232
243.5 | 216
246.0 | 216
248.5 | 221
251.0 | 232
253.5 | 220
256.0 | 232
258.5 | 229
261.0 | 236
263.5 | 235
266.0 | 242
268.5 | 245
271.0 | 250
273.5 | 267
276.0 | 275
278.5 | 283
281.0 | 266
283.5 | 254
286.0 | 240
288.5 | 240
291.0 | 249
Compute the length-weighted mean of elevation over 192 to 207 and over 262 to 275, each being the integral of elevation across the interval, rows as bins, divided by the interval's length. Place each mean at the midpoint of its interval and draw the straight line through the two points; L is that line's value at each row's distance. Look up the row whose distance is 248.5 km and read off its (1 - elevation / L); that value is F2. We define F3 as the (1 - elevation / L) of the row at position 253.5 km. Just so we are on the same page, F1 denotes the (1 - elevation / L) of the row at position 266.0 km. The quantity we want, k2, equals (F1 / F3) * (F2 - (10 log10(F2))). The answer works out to 2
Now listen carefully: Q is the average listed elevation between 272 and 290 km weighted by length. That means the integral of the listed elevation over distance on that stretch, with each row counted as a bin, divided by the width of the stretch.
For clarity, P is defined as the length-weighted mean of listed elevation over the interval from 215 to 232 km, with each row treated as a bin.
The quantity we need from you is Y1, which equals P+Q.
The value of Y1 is 484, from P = 224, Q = 260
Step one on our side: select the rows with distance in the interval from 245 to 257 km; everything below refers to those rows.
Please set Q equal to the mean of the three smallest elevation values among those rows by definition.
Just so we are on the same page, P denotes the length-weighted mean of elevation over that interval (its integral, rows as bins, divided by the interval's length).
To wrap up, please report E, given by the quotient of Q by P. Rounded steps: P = 224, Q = 219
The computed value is 0.977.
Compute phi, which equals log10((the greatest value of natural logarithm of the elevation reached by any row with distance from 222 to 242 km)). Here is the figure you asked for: 0.7361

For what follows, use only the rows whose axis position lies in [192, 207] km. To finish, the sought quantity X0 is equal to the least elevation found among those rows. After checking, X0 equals 223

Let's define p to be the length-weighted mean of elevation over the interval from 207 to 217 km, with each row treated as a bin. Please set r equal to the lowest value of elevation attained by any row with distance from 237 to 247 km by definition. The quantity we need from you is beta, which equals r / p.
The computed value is 0.92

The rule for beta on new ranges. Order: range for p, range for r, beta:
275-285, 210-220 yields 0.83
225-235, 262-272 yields 1.06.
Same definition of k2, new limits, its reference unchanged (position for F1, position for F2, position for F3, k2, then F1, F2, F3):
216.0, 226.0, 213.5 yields -22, -0.01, 0.04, 0.01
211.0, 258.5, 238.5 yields -2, -0.02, 0.07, 0.11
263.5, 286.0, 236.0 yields 5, 0.05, 0.05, 0.12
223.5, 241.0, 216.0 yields -77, 0.06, 0.04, -0.01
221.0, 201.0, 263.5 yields 41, 0.09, 0.01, 0.05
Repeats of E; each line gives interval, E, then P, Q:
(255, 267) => 0.988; 235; 232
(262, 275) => 0.970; 248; 241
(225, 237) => 0.984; 221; 217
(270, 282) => 0.972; 269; 261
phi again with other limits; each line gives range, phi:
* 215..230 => 0.7378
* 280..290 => 0.7469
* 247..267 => 0.7395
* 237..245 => 0.7361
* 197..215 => 0.7378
